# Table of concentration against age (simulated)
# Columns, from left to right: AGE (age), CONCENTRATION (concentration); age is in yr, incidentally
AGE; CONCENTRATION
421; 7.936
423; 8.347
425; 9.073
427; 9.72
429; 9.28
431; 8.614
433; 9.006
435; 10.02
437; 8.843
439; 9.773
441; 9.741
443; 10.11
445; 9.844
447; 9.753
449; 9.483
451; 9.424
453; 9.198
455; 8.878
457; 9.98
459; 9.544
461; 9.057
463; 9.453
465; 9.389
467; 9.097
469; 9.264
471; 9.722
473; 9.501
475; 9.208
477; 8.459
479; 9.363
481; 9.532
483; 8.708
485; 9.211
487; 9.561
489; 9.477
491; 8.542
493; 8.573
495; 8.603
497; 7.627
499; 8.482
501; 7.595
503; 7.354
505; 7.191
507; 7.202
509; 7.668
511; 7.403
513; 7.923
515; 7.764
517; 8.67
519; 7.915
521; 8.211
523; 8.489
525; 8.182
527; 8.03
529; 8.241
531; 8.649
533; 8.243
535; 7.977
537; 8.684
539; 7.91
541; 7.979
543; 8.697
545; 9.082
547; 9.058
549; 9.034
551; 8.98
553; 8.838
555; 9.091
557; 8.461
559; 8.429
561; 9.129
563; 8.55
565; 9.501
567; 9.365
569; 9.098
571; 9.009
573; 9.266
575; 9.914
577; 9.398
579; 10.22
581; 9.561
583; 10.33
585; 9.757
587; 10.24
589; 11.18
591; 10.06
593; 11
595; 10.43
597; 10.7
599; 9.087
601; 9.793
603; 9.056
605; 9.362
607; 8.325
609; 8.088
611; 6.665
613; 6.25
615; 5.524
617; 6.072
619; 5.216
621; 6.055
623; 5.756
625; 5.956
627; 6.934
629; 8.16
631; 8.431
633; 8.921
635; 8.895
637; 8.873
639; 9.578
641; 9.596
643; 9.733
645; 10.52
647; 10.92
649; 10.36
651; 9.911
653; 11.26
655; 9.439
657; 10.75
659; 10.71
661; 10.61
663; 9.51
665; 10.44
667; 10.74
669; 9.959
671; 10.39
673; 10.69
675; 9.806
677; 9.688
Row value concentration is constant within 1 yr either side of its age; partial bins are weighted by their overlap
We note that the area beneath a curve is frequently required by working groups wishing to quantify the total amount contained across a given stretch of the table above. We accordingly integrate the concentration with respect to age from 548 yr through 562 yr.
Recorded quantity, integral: 124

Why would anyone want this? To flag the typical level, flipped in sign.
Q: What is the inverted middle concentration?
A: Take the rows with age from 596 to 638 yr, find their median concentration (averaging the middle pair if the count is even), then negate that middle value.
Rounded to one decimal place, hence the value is -8.2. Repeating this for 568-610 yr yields -9.8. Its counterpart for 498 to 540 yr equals -8.0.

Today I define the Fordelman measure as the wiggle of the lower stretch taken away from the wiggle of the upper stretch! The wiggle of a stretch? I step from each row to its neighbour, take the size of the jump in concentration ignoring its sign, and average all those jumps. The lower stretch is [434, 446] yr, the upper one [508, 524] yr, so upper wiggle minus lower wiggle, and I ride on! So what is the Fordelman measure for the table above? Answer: -0.1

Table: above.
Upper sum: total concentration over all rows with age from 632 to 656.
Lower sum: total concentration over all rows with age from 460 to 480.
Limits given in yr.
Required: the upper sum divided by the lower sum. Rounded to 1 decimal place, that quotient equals 1.3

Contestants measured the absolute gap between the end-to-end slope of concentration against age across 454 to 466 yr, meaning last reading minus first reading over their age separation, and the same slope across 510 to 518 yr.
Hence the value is 0.16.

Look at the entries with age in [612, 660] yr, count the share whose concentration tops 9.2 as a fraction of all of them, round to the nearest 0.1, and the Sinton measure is 0.5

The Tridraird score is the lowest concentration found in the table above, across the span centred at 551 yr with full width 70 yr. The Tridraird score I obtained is 7.91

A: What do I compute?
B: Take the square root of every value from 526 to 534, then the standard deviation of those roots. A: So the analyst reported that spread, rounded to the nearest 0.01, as 0.04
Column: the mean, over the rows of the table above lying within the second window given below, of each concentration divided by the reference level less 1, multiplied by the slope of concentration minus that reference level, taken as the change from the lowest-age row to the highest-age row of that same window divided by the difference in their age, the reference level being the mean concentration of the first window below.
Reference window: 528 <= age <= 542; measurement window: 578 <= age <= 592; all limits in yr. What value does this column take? -0.003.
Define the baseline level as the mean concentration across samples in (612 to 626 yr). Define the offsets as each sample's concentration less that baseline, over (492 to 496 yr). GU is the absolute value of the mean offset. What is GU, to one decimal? 2.8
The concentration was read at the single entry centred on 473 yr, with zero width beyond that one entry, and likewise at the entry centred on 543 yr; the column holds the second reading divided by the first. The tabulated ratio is 0.92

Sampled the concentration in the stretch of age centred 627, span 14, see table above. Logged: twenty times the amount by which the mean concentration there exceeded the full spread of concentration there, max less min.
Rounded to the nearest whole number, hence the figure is 80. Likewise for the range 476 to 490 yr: 162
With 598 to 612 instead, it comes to 110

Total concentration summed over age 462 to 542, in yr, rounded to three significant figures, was 339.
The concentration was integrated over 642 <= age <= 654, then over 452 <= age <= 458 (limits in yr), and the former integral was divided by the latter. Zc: 2.2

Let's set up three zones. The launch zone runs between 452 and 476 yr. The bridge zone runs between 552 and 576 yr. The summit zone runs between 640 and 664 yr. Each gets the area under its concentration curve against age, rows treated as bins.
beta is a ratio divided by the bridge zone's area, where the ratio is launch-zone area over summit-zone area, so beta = 0.0042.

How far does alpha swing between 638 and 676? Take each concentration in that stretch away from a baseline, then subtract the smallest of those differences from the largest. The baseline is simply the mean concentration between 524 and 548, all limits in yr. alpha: 1.82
